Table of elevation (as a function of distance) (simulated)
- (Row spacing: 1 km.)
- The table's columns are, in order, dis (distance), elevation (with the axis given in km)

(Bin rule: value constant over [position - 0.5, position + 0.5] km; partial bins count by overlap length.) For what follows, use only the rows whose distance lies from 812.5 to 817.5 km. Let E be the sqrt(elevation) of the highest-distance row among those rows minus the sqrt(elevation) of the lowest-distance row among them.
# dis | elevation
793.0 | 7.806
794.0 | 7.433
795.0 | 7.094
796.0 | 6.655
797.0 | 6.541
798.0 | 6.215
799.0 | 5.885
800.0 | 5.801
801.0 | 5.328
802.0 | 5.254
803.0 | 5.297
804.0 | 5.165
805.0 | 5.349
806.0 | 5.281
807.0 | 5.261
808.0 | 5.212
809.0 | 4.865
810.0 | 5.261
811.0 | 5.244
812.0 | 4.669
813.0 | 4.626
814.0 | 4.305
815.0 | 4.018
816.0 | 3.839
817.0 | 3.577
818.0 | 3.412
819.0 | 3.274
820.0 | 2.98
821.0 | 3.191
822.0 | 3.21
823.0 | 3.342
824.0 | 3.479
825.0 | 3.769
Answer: -0.26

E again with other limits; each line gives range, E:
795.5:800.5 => -0.17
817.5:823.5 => -0.02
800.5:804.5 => -0.04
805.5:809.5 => -0.09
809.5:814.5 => -0.22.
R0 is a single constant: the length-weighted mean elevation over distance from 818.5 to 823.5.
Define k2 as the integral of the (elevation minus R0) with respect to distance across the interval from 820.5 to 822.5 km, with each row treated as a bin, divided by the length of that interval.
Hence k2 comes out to 0.0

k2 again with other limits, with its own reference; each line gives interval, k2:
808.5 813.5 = 1.7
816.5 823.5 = 0.1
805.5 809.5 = 2.0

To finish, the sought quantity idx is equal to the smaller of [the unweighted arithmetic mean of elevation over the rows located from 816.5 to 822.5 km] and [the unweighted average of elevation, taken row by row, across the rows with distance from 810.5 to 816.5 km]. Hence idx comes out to 3.3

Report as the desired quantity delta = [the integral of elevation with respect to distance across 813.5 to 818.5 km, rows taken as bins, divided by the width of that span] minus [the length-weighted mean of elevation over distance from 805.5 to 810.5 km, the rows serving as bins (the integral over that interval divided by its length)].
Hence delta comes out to -1.3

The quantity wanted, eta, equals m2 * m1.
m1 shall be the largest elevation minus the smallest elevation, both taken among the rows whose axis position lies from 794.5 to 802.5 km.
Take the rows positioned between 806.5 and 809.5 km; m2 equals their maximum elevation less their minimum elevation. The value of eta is 0.7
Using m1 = 1.84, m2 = 0.4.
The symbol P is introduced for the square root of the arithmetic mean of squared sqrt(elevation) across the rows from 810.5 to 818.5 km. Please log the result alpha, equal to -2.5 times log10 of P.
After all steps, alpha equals -0.781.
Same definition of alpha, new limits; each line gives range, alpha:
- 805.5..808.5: -0.900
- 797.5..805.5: -0.929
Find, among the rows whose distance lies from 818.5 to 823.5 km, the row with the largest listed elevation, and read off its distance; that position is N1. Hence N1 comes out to 823.0 km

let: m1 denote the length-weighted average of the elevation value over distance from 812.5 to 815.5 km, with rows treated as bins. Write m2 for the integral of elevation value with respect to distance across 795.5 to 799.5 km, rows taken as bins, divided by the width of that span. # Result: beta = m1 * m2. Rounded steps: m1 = 4.3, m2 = 6.3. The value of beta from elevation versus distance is 27.3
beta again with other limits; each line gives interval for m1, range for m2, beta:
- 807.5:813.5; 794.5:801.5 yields 31.0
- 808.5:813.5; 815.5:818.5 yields 17.8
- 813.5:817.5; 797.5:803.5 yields 22.2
